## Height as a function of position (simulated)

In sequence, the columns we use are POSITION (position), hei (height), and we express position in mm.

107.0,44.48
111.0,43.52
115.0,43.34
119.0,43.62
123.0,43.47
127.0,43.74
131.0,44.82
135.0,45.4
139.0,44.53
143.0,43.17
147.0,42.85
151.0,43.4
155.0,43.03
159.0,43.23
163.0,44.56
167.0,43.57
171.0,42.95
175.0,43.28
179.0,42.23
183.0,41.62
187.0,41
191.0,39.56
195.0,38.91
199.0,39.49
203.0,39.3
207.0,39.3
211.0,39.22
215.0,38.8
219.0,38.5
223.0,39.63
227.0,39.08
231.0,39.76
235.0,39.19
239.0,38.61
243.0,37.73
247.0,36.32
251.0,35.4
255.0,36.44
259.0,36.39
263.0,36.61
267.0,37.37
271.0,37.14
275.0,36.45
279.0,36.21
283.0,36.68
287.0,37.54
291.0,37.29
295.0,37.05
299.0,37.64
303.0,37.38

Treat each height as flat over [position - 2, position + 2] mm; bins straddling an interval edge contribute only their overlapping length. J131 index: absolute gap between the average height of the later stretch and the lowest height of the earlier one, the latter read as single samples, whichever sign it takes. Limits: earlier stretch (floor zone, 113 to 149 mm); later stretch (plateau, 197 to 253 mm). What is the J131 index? 4.3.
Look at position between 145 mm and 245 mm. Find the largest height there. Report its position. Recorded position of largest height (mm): 163.0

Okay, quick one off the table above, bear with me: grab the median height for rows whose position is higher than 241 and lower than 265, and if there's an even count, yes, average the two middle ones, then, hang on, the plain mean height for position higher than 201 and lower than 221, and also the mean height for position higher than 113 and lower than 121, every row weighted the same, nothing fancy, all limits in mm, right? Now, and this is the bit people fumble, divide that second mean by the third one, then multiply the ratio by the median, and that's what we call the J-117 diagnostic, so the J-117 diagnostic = 32.68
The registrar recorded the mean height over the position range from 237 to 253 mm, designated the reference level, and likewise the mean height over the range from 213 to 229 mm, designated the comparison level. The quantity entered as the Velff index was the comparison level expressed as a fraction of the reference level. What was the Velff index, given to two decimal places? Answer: 1.05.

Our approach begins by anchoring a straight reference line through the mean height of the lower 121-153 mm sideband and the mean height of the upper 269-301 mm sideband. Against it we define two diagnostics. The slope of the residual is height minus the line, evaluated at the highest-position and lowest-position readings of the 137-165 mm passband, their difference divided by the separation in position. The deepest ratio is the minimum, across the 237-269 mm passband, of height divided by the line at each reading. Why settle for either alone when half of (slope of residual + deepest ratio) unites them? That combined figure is 0.483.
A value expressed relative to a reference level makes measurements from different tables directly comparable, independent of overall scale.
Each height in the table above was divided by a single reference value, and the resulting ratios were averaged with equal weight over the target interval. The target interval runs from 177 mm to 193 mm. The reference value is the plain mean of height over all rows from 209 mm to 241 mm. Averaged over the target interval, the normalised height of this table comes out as 1.05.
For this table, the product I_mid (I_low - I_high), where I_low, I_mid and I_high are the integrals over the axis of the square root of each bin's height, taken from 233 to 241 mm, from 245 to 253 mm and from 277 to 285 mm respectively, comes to 77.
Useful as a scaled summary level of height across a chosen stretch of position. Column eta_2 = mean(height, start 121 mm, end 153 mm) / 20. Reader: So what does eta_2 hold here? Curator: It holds 2.20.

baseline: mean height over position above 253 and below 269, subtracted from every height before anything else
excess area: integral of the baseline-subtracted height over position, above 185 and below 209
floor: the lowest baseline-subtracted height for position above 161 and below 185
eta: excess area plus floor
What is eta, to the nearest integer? 74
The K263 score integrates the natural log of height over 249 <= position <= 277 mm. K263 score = 101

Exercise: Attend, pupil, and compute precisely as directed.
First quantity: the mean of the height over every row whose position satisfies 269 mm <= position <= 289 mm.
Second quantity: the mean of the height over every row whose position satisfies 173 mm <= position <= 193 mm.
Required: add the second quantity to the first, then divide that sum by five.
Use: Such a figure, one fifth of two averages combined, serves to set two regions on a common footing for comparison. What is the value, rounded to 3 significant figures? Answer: 15.7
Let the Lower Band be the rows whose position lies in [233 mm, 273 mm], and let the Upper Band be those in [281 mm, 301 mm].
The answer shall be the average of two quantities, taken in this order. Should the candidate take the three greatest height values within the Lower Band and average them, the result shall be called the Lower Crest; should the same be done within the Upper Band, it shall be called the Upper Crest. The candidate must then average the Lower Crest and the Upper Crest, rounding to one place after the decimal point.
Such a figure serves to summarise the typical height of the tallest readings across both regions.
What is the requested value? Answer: 38.0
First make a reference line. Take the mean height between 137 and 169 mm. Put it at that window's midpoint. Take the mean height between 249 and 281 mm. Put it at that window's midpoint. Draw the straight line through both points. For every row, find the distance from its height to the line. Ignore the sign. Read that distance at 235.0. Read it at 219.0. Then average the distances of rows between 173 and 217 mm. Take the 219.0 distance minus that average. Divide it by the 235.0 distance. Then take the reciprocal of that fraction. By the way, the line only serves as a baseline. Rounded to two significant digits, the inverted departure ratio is -32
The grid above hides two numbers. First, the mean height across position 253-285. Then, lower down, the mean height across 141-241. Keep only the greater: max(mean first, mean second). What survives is 41.0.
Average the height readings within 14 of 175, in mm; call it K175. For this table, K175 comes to 42.7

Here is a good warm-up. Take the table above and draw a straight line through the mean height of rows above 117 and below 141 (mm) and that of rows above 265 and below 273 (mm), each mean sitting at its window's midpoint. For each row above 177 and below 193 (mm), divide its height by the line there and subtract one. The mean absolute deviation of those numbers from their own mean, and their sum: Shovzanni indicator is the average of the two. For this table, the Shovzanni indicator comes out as -0.01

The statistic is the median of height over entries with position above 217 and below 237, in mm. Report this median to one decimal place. 39.2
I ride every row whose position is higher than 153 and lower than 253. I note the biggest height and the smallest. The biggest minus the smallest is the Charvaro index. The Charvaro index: 9.2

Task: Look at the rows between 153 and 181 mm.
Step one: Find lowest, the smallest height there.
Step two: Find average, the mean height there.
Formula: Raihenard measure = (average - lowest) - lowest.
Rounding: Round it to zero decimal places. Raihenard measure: -41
